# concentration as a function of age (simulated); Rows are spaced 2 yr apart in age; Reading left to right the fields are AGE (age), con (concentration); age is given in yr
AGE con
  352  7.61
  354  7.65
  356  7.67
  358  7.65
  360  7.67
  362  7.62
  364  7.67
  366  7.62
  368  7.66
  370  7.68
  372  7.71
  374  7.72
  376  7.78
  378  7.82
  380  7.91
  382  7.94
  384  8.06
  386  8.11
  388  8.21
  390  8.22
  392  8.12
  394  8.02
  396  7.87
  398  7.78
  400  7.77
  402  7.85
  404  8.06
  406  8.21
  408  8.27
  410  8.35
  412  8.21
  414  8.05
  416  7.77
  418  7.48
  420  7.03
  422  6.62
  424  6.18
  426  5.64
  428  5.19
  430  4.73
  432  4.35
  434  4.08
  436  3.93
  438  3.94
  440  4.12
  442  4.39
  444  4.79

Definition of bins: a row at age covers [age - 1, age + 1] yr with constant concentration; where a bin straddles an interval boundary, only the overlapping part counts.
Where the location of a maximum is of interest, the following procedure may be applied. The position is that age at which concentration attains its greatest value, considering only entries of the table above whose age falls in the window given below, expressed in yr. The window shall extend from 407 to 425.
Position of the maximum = 410 yr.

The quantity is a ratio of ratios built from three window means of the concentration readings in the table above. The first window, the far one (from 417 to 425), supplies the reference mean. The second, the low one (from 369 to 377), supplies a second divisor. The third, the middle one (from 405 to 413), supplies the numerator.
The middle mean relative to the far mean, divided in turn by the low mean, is 0.16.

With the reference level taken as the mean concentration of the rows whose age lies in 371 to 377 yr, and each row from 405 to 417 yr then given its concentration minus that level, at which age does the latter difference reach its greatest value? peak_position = 410 yr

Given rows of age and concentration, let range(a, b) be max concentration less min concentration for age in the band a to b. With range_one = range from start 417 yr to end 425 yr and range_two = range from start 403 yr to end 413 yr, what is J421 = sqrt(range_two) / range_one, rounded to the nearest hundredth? 0.41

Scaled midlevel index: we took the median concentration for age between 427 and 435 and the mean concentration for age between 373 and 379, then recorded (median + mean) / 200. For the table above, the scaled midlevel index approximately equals 0.062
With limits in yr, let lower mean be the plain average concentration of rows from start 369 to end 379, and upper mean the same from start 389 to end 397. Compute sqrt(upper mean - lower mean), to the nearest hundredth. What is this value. 0.56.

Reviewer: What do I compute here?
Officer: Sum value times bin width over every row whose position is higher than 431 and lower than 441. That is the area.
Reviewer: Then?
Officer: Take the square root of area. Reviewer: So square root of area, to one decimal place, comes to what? 6.4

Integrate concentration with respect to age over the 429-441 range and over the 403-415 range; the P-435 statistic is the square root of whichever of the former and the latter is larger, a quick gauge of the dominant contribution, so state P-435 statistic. 9.91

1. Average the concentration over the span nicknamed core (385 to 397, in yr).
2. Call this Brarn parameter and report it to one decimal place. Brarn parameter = 8.1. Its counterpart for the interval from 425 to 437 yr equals 4.7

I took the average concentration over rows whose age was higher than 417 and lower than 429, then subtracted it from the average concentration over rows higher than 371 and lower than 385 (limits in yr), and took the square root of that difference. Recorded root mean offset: 1.2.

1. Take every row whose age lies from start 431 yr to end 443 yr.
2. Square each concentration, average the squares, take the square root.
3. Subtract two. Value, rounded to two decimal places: 2.14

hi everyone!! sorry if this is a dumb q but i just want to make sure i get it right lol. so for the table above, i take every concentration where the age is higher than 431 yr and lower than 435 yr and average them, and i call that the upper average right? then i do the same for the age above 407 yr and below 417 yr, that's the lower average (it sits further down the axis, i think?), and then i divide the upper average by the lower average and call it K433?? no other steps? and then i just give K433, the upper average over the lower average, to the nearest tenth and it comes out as 0.5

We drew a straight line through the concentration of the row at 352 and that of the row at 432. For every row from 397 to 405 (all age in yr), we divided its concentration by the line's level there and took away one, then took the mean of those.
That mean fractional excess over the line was 0.4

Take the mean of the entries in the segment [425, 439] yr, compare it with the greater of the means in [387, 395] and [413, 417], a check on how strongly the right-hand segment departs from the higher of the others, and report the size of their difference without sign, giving 3.6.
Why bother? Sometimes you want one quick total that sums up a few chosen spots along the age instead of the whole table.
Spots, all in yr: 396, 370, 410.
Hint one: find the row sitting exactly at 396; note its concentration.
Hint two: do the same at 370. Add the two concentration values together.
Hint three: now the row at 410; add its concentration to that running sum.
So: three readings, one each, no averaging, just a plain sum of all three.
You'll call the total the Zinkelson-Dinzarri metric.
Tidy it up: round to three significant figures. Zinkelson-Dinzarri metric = 23.9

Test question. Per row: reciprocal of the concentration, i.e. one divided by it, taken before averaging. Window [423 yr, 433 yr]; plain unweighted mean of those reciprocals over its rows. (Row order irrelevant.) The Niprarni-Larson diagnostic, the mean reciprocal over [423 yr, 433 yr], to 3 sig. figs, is 0.195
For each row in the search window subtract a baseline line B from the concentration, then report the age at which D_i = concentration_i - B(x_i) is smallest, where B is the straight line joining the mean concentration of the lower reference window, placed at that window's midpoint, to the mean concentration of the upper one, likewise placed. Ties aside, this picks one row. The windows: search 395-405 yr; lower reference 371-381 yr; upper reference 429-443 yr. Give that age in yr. 396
